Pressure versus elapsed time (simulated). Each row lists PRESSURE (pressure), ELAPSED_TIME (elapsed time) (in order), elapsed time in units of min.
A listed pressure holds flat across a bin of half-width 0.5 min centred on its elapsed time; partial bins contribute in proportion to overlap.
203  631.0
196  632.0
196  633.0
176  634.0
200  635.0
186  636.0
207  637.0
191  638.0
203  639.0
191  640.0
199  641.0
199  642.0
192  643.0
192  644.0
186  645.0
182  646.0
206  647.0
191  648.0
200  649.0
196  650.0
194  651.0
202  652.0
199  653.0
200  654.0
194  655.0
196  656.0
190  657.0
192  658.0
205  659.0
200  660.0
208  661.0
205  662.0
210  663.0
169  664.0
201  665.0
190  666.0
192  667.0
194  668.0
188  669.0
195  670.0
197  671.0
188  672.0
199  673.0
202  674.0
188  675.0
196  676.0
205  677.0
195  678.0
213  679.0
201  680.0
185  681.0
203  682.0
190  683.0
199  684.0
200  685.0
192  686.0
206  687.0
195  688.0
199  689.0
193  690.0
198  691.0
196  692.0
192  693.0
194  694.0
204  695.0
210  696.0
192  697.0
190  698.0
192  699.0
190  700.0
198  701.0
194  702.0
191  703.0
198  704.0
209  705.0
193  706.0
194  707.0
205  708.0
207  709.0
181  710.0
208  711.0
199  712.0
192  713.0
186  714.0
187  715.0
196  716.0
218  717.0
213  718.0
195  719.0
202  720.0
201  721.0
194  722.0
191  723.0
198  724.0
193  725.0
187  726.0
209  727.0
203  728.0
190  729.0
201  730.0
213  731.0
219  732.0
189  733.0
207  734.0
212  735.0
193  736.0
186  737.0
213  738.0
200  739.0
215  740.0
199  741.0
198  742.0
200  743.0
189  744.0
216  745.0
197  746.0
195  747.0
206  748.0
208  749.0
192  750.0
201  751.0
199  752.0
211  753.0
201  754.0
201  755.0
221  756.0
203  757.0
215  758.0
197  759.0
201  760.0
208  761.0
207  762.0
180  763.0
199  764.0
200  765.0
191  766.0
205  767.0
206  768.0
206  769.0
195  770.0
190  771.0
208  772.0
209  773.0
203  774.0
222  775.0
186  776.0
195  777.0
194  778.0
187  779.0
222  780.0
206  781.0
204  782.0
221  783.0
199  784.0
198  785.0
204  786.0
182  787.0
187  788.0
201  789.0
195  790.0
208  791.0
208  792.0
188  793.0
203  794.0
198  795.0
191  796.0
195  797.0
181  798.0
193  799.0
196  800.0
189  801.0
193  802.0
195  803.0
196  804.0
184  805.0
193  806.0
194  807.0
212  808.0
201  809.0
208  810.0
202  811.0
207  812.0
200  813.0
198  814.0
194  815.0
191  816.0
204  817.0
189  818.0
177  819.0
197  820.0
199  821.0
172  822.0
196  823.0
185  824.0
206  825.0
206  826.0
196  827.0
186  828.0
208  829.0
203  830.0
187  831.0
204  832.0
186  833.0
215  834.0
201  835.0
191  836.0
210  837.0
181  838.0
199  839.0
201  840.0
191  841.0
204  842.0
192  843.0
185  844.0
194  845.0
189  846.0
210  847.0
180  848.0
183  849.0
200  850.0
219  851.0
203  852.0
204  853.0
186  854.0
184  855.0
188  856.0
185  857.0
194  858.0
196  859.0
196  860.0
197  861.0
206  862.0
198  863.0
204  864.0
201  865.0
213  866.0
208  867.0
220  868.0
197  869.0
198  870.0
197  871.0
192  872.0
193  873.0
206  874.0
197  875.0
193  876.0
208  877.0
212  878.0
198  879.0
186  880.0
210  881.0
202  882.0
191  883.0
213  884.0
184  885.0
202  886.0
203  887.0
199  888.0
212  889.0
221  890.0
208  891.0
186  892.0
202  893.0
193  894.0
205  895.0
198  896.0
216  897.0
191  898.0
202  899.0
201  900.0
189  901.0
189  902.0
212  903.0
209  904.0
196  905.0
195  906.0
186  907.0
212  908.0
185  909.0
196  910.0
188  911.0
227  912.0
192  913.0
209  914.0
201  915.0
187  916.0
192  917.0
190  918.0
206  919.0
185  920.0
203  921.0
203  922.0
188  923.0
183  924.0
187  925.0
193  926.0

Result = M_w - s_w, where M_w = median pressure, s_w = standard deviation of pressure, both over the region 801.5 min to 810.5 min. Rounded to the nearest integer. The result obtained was 187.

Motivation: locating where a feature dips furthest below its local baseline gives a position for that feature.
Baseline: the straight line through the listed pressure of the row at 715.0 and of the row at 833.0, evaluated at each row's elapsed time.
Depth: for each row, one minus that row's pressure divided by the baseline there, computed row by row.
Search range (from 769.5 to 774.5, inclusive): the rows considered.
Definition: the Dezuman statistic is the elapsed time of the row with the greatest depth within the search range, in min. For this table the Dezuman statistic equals 771.0 min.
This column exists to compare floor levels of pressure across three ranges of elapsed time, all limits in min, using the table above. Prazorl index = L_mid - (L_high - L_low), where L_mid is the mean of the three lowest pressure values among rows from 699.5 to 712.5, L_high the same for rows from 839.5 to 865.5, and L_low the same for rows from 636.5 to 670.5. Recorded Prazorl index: 184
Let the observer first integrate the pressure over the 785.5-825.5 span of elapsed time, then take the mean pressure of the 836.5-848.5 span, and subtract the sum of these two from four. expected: -8003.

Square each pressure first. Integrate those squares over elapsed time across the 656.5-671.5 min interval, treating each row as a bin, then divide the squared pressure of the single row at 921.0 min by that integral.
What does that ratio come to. 0.072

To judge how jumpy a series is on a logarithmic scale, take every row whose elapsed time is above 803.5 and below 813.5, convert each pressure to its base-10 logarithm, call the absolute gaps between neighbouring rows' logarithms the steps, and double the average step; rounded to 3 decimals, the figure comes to 0.037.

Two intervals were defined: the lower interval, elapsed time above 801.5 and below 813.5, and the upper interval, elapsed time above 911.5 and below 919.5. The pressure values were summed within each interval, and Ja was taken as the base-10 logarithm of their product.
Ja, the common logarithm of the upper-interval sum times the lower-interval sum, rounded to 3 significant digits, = 6.58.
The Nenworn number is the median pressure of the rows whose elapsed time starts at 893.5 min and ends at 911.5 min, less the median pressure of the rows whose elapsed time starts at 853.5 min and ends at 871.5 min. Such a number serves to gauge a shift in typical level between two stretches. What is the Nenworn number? -1.0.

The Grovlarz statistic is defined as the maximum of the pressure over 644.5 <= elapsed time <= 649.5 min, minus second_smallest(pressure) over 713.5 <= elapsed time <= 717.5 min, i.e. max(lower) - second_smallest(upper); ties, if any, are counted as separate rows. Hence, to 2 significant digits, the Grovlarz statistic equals 19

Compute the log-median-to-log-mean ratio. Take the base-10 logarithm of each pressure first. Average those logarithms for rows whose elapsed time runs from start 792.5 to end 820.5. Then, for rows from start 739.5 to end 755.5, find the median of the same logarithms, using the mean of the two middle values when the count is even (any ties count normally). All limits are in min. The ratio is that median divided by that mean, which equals 1.01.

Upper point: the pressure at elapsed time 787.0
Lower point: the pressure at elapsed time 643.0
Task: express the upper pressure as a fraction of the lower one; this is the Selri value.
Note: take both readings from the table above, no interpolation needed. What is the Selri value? 0.95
